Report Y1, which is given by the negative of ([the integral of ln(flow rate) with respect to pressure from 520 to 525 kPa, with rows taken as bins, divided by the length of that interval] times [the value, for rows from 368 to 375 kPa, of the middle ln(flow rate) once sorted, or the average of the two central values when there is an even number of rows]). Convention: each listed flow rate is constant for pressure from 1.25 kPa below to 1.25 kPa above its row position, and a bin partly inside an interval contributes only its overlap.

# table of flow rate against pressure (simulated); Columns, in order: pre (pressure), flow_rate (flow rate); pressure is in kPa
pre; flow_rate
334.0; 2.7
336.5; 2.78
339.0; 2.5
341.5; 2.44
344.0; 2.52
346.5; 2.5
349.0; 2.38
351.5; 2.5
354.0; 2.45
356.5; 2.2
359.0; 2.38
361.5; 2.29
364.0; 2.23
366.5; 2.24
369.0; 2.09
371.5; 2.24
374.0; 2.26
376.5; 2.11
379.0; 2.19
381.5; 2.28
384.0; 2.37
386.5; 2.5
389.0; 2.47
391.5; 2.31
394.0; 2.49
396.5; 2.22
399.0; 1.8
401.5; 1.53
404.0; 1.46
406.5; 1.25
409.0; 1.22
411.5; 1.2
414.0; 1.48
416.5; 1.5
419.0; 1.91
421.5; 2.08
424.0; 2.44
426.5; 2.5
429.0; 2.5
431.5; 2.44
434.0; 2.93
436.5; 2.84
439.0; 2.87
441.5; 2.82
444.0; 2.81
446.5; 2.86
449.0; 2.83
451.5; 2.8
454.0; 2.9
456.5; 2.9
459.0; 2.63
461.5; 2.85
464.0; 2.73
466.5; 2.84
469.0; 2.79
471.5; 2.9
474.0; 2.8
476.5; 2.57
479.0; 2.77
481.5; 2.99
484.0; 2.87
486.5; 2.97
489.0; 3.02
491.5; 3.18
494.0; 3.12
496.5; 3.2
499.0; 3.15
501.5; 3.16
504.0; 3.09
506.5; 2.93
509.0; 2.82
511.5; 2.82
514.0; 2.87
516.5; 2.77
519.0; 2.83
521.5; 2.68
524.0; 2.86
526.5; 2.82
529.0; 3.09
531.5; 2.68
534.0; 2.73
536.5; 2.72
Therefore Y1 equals -0.8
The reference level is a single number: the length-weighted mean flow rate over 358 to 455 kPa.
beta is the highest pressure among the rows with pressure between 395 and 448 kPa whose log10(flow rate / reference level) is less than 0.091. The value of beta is 431.5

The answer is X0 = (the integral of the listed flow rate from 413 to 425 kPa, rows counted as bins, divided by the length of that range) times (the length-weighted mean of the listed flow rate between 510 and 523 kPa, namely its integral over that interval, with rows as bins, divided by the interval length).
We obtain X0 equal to 5.3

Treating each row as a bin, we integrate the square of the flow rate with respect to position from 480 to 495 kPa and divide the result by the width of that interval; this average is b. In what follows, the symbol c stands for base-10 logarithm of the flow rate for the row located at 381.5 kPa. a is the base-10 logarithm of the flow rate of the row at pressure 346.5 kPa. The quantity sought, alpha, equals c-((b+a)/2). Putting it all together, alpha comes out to -4.40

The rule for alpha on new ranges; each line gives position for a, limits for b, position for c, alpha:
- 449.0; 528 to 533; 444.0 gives -3.91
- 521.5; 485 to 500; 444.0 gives -4.58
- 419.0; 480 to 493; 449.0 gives -4.21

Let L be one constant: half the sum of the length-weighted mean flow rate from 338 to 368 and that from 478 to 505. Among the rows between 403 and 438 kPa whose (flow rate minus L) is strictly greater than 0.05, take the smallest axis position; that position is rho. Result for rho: 434.0 kPa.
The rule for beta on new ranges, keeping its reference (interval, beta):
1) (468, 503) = 476.5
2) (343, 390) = 389.0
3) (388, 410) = 409.0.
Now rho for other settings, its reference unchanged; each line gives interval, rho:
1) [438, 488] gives 439.0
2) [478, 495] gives 479.0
